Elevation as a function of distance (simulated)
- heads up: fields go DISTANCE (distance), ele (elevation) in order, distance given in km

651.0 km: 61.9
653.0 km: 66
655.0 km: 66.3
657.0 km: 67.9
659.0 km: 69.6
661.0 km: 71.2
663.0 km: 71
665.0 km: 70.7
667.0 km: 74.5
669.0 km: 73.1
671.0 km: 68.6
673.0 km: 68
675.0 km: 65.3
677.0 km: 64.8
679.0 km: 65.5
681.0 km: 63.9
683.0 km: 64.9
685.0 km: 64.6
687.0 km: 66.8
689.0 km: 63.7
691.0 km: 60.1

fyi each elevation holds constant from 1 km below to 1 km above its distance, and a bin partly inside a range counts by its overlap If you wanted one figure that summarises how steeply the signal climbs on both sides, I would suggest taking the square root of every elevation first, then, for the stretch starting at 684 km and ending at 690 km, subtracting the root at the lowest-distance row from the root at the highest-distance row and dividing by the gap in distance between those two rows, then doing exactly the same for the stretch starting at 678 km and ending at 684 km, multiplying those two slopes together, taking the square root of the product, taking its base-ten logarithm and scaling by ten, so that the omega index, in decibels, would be -19.4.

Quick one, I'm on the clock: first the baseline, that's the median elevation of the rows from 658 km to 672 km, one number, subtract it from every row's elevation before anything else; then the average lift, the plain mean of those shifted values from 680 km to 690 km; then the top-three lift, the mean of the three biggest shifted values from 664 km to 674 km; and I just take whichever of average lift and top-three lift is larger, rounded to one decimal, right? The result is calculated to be 1.8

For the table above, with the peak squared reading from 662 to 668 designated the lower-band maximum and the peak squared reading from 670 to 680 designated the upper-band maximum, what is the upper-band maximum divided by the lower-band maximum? 0.85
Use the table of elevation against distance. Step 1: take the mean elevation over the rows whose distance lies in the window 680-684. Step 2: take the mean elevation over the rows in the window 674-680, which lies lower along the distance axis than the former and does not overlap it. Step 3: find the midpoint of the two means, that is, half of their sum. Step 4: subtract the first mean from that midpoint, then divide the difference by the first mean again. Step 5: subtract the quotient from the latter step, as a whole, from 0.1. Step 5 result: 0.094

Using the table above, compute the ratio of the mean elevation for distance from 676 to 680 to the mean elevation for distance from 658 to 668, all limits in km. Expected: 0.912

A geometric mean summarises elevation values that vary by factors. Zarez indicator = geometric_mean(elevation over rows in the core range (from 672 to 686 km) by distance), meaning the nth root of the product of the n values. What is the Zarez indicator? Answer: 65.3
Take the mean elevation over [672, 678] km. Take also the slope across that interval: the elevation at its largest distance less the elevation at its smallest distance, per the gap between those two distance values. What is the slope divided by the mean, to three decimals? -0.012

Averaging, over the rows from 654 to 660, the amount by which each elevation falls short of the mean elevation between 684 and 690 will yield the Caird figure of -2.9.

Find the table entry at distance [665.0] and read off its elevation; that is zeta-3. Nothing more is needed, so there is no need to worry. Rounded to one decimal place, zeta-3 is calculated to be 70.7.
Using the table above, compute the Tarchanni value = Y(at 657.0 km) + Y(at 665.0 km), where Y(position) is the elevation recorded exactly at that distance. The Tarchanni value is 139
